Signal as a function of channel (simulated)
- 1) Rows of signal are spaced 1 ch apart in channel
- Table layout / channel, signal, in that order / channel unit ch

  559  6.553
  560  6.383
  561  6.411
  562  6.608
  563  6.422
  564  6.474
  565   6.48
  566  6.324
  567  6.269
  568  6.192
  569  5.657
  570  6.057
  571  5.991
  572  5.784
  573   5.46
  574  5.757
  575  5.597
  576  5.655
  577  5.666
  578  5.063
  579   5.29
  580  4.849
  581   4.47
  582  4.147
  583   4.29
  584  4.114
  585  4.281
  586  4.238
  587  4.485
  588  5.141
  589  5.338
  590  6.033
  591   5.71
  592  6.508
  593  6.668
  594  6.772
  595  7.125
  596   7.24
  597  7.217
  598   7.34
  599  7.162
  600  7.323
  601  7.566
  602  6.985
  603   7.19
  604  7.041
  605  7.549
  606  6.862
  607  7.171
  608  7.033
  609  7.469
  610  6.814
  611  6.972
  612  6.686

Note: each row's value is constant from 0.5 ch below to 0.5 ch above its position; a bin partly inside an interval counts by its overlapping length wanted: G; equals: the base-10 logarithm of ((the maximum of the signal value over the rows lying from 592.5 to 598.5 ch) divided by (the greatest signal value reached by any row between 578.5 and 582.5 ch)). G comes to 0.14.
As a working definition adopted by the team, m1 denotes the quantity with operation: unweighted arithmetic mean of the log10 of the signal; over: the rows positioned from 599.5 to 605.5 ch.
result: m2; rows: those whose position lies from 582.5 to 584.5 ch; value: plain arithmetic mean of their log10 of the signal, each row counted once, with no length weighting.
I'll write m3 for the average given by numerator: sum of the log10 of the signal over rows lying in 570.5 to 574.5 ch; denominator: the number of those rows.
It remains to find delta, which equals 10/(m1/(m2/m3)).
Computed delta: 9.5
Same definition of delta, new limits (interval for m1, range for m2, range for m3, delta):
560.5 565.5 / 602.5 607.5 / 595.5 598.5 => 12.2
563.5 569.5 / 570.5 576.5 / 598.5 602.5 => 11.1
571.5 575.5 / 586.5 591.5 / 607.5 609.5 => 11.2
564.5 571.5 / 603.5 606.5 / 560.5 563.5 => 13.4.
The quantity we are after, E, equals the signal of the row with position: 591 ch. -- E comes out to 5.71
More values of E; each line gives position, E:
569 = 5.657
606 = 6.862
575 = 5.597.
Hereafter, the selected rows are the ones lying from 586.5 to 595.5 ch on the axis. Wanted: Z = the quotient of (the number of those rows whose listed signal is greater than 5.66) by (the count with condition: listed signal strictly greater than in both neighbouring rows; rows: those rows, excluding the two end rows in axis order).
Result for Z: 6.0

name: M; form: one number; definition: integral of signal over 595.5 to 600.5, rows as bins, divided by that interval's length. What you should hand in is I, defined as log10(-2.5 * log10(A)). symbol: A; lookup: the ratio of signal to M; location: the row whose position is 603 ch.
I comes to -2.0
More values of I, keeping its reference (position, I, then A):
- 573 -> -0.5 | 0.75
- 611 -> -1.4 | 0.96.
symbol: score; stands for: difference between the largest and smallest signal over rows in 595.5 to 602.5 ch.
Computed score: 0.58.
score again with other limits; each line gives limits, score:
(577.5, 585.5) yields 1.18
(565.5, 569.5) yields 0.67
